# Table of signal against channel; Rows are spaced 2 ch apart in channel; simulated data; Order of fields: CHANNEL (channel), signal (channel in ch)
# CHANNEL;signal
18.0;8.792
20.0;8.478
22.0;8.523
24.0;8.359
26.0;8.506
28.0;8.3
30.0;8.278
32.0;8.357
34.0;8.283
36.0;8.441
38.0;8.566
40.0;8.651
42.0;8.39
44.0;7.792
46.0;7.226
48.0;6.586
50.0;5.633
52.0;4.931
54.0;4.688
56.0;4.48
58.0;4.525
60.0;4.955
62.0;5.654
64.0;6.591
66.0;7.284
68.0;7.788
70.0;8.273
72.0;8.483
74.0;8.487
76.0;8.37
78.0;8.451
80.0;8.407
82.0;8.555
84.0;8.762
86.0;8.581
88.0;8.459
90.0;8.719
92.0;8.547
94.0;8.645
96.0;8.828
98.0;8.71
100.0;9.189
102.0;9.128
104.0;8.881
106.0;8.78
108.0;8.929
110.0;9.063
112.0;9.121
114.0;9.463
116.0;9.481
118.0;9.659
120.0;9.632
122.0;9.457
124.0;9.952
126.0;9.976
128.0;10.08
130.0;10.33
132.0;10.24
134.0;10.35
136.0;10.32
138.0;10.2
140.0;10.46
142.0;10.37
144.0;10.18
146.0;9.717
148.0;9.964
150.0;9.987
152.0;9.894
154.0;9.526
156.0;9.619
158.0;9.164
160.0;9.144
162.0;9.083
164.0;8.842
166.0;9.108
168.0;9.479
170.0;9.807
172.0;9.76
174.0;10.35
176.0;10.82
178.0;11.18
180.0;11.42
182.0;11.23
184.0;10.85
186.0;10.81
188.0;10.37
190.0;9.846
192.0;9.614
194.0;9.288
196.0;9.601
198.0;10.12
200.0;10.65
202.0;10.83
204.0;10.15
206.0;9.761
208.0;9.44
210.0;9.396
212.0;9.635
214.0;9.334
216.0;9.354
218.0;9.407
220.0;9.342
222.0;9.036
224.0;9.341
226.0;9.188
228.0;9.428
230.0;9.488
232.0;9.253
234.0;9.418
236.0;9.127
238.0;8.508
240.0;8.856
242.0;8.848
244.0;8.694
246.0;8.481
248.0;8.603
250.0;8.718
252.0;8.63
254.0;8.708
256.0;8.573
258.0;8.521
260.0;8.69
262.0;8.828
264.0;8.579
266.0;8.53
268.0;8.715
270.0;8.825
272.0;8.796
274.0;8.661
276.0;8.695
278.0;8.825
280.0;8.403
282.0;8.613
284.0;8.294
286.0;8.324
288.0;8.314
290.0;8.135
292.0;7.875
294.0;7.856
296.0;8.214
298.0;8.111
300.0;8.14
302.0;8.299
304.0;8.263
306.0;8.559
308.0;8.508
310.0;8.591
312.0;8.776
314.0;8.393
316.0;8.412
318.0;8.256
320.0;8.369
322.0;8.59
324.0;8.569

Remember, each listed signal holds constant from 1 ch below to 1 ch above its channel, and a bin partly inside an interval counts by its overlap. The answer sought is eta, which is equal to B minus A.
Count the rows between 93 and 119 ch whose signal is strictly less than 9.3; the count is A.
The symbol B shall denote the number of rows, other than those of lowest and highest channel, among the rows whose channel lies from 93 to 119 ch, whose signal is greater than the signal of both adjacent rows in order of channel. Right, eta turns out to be -8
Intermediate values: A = 10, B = 2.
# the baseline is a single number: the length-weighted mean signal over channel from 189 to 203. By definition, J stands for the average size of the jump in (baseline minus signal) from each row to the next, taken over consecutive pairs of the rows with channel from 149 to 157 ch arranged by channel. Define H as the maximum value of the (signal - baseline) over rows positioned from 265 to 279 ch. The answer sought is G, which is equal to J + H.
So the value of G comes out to -0.98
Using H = -1.17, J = 0.18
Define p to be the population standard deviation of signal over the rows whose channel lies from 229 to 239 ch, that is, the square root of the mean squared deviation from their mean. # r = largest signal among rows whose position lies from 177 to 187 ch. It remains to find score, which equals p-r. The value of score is -11.1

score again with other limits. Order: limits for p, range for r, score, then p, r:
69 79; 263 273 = -8.7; 0.08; 8.825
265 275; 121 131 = -10.2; 0.11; 10.33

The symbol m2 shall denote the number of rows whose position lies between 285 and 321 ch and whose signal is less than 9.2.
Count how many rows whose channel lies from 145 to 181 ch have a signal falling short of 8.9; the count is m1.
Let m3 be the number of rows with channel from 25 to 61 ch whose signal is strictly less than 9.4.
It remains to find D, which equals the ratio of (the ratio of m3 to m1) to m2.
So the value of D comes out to 1.00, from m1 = 1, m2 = 18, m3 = 18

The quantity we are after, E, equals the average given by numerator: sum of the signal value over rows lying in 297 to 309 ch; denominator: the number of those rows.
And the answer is 8.3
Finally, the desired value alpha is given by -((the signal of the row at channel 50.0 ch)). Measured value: -5.6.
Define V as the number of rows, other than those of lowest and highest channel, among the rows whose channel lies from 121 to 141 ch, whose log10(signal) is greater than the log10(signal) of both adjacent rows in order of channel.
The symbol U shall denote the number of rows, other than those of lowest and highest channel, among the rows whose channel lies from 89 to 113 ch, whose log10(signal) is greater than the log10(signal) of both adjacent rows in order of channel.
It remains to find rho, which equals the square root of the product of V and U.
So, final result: 2.0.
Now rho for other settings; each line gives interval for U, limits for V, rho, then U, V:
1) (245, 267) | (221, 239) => 3.0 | 3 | 3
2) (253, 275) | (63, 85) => 2.0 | 2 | 2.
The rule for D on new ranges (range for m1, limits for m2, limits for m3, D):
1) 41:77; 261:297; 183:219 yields 0.01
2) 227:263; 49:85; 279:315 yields 0.08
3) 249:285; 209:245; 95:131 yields 0.07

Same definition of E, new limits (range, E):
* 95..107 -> 8.9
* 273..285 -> 8.6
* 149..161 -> 9.6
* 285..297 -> 8.1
